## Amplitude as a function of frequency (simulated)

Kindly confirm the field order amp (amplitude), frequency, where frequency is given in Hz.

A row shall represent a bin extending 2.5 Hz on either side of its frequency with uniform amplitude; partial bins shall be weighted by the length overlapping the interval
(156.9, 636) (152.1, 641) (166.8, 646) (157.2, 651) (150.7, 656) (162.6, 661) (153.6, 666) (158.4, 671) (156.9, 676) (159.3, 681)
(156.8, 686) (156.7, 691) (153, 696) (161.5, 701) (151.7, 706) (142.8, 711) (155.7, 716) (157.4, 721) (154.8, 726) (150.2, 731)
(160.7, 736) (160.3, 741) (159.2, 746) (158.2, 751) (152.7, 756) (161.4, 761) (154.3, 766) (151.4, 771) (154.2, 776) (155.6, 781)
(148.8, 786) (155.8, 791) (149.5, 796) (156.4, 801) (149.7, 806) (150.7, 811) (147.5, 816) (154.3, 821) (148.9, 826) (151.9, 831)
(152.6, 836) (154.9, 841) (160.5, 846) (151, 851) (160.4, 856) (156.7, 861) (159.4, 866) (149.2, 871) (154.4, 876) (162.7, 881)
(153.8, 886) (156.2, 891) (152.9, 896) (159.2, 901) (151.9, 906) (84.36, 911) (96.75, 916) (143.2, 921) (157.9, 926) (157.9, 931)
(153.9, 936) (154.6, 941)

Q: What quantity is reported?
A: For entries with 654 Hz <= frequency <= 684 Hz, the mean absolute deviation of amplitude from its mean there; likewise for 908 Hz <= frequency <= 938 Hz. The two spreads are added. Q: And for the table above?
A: 31.0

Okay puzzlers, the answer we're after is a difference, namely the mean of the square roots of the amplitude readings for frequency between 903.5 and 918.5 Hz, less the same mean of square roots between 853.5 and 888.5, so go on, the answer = -2.1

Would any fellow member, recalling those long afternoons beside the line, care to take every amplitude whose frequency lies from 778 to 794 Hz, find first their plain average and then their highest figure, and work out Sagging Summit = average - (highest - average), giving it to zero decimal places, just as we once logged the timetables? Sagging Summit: 151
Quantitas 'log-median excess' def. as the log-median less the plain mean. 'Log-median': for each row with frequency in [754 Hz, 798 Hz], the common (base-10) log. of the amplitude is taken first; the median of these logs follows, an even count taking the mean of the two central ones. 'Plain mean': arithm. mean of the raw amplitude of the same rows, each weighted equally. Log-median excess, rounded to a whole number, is -152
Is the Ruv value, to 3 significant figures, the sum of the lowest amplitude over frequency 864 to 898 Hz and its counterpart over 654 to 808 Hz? 292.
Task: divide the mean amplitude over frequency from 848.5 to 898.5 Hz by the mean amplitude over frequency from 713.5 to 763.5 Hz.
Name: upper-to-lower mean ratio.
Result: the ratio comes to 0.99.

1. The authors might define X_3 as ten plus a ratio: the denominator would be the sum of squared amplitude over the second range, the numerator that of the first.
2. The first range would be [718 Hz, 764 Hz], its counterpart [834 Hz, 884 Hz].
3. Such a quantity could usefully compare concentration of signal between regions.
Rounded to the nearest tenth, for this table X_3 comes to 10.9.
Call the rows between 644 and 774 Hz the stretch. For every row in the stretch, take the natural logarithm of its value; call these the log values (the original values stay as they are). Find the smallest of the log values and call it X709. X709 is 4.96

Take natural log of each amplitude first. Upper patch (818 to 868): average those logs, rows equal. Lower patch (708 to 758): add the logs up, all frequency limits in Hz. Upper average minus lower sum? -45.4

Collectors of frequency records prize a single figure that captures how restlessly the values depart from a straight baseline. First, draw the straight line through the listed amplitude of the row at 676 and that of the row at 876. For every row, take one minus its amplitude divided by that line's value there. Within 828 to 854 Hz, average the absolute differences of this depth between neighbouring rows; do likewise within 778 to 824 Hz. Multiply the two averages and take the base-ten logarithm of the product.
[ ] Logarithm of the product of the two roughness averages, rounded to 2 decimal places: -2.98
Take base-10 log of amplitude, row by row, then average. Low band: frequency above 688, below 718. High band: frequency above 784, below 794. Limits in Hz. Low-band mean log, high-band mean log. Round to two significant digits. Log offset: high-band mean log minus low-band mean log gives -0.0034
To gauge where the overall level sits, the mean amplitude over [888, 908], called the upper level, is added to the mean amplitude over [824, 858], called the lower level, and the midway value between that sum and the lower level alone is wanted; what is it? 232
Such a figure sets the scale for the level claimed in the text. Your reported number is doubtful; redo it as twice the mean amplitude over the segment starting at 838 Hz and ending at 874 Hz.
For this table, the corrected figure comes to 312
